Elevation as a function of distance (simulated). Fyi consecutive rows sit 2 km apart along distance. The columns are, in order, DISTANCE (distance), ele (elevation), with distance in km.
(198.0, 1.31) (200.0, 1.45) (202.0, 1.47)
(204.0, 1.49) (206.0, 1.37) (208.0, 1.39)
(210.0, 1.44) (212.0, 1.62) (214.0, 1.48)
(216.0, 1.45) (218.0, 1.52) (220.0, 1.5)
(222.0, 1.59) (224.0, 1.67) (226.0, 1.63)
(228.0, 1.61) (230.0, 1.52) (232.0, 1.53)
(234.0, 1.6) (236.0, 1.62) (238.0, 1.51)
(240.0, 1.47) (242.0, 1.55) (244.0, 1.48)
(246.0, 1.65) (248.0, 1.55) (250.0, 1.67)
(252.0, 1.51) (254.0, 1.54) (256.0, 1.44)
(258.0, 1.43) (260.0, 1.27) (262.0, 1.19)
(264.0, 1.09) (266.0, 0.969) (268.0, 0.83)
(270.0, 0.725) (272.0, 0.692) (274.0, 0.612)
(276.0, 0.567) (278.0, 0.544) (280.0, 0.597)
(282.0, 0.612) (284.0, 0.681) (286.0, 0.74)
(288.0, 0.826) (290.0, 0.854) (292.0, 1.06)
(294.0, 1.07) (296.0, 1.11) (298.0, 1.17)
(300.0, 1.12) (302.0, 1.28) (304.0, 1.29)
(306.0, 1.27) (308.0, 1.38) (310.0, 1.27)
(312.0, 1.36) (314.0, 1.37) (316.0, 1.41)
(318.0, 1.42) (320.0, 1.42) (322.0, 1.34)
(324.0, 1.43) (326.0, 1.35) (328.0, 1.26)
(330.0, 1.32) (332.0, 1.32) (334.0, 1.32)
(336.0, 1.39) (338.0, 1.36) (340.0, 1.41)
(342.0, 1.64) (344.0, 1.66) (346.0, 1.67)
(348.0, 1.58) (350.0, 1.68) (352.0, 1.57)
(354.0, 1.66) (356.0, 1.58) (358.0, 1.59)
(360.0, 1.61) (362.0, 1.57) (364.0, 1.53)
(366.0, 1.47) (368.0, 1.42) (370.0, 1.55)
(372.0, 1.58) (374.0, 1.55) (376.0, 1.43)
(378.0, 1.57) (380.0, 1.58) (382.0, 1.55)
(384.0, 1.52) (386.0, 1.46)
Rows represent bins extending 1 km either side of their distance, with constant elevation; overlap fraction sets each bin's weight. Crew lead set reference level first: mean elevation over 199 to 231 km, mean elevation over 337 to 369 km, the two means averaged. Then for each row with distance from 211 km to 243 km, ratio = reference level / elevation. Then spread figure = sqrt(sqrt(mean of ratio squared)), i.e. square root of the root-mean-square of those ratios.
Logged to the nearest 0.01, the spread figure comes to 1.00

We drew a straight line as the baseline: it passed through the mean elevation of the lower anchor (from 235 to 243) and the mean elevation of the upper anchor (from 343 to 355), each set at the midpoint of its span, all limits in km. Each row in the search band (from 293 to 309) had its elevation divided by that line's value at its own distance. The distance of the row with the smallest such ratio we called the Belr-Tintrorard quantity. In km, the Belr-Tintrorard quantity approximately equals 294.0 km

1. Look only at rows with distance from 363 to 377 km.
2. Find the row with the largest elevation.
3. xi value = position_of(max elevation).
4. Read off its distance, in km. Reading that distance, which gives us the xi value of 372.0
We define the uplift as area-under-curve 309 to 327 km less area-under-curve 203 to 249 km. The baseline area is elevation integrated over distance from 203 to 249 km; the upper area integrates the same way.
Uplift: -46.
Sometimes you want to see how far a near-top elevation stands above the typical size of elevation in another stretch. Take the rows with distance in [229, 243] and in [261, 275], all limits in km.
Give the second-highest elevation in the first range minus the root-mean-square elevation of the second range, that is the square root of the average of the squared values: 0.7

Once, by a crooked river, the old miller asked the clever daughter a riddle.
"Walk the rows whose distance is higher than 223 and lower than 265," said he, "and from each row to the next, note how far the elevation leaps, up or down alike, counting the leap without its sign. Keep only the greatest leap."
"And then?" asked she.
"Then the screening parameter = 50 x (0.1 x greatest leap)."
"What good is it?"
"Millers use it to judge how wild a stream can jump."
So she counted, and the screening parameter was 0.85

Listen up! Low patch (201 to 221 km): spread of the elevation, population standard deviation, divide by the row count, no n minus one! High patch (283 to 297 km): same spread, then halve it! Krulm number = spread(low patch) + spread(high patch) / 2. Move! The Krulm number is 0.15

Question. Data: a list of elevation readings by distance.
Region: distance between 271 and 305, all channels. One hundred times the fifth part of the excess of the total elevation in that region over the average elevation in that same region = 279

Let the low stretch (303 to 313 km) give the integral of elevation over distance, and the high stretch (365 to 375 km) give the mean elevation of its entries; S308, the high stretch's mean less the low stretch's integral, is -11.6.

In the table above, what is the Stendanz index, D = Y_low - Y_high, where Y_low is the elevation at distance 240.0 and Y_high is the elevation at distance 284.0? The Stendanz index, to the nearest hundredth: 0.79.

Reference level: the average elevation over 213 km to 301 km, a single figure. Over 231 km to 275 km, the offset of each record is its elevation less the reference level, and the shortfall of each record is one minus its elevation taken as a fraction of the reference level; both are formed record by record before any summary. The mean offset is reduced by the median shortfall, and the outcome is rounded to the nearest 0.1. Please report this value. 0.3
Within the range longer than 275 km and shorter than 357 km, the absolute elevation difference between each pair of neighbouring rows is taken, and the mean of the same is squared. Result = 0.0040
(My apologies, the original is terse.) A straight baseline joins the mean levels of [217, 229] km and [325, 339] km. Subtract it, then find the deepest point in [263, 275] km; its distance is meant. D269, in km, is 274.0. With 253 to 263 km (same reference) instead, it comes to 262.0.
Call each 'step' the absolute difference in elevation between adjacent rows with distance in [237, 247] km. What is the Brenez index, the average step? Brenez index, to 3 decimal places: 0.090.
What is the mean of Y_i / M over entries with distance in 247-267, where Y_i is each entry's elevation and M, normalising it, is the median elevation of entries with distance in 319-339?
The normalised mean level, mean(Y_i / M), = 1.02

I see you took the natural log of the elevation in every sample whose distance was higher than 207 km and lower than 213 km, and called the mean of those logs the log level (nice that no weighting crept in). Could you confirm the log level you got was 0.392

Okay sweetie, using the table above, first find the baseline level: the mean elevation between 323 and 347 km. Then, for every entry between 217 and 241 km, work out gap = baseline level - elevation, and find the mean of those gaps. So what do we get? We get -0.14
